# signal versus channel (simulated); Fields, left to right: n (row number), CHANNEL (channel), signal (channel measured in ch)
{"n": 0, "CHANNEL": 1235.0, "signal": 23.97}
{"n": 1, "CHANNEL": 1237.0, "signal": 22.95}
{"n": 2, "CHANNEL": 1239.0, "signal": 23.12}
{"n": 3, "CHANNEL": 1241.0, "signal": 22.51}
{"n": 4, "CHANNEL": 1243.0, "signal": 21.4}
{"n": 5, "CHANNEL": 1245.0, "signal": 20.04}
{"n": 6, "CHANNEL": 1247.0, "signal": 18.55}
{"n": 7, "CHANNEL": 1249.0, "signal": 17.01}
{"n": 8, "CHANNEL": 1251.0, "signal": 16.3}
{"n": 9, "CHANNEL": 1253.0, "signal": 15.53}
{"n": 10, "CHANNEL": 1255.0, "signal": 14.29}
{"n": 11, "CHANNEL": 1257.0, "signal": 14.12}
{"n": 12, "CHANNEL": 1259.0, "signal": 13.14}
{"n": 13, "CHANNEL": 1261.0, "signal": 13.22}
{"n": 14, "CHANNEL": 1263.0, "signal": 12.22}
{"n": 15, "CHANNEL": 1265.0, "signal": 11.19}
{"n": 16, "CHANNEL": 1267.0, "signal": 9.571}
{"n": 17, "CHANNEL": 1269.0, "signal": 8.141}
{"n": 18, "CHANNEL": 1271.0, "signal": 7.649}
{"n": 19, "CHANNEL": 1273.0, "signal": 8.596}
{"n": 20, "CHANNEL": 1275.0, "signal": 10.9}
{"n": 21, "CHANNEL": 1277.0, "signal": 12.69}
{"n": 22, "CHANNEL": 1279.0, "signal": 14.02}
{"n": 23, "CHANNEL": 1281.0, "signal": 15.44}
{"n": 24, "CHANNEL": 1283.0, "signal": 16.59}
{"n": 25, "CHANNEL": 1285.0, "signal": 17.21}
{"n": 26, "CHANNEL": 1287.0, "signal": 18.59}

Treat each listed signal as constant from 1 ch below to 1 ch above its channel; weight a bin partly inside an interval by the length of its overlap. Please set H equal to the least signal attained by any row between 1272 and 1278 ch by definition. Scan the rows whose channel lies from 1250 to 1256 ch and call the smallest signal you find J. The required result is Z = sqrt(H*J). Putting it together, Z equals 11.1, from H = 8.596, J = 14.29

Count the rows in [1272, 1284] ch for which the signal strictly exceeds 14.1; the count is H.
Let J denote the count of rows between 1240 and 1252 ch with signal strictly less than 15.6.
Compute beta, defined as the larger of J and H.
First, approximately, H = 2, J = 0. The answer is 2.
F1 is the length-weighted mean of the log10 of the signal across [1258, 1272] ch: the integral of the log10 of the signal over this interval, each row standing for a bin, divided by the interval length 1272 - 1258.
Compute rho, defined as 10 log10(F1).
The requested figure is 0.1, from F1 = 1.02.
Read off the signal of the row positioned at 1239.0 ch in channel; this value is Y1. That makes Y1 23.12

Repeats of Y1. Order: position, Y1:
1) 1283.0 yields 16.59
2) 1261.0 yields 13.22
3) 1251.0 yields 16.3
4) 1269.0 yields 8.141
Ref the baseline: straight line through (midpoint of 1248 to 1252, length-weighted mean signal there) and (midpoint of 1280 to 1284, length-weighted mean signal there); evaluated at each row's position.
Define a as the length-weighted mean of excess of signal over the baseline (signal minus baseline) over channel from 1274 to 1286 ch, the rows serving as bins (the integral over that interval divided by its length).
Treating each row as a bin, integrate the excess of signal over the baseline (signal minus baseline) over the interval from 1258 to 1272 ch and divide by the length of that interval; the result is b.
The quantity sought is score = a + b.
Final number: -7.2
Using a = -1.6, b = -5.6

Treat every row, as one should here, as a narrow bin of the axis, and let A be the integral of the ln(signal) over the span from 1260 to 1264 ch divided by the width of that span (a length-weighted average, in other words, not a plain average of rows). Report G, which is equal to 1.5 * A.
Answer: 3.81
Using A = 2.54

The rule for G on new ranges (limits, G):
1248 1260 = 4.06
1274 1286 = 3.99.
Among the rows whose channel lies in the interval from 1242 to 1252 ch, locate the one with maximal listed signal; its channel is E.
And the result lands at 1243.0 ch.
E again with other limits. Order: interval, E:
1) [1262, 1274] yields 1263.0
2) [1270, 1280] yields 1279.0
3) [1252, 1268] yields 1253.0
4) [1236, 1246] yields 1239.0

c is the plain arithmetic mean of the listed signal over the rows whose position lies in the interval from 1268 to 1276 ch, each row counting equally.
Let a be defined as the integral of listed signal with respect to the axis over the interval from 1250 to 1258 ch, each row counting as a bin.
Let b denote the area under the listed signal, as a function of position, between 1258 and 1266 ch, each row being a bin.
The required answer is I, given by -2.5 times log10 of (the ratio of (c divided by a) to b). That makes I 7.8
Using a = 120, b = 100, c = 8.8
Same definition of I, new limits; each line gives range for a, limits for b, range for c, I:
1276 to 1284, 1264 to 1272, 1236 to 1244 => 6.5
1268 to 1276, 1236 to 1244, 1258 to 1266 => 7.5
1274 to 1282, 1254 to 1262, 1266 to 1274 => 7.8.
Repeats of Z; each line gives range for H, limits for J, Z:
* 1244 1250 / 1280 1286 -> 16.2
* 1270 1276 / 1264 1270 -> 7.9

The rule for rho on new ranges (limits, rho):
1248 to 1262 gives 0.7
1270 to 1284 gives 0.3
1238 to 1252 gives 1.1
